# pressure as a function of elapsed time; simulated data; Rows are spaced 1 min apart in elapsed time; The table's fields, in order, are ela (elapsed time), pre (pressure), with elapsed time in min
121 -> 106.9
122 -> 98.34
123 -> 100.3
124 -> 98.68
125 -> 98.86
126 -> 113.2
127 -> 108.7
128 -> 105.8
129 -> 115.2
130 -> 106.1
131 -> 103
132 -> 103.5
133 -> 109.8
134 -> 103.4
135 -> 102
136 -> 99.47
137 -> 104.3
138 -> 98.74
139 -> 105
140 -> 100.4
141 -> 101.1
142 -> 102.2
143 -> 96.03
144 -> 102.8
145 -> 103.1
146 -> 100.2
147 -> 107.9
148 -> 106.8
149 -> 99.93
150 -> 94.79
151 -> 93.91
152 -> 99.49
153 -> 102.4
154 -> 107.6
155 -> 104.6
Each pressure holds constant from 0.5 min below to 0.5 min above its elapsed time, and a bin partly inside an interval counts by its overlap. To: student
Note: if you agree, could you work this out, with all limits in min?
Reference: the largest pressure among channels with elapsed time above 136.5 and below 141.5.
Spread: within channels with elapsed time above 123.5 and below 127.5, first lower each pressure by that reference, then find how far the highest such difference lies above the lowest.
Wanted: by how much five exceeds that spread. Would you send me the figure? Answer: -9.5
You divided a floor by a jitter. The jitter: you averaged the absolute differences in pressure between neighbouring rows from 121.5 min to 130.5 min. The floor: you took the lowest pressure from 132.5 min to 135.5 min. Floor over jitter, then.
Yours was 19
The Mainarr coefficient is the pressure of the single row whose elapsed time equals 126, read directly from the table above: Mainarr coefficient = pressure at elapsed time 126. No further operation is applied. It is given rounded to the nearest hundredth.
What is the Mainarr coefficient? 113.20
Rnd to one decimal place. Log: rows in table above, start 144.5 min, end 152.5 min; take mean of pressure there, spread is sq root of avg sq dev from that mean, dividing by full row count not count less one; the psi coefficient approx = 4.7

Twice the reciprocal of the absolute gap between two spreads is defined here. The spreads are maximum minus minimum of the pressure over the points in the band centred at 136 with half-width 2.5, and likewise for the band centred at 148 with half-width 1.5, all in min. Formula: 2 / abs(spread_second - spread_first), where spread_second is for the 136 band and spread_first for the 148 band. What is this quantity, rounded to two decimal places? 0.83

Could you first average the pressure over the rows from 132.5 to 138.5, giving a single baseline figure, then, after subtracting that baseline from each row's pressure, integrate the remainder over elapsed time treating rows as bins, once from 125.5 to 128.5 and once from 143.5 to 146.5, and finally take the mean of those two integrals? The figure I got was 8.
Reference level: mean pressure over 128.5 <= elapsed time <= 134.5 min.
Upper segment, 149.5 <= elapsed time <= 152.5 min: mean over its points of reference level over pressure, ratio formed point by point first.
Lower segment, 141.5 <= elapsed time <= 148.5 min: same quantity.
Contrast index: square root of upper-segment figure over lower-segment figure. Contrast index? 1.03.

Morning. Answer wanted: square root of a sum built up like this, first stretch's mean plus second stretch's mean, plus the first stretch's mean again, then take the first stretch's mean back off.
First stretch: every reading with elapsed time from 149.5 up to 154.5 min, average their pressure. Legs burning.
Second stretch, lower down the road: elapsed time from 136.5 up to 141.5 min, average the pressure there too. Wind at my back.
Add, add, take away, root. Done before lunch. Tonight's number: 14.2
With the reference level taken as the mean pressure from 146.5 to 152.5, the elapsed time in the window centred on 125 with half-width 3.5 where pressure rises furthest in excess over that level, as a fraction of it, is 126 min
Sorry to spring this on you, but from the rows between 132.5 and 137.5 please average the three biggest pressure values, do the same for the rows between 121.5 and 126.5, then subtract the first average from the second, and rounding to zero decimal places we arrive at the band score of -2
